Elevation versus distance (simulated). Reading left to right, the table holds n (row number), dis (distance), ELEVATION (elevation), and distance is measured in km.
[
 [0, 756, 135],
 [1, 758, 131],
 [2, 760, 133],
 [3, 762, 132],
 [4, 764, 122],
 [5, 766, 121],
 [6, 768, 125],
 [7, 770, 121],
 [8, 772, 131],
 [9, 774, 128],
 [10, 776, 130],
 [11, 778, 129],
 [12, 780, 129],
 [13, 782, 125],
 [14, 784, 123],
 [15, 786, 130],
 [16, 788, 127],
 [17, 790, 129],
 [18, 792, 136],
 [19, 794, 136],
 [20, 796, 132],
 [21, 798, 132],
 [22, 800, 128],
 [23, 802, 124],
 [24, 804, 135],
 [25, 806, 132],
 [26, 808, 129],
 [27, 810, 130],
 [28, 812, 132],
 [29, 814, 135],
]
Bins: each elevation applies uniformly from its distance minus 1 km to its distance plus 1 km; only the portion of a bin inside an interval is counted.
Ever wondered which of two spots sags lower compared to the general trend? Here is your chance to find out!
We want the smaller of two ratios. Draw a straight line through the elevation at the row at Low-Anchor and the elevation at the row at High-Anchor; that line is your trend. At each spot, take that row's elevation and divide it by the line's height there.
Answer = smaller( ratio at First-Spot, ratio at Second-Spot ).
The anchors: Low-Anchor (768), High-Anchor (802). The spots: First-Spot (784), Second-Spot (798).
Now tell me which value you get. 0.99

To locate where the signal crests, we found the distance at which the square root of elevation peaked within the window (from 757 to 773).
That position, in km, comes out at 760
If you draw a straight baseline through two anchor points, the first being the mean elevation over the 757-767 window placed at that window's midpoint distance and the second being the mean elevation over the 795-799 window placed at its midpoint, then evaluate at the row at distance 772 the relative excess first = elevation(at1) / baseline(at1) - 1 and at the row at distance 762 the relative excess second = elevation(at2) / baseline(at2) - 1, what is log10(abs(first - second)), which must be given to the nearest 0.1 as -1.8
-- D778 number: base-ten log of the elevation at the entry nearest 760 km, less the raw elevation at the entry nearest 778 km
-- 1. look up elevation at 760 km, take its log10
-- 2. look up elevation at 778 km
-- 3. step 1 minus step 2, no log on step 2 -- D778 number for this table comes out -127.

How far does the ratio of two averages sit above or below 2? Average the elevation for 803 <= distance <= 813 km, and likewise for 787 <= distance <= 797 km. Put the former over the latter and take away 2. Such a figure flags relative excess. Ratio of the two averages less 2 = -1.00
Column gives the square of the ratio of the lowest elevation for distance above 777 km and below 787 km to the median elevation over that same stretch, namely 0.91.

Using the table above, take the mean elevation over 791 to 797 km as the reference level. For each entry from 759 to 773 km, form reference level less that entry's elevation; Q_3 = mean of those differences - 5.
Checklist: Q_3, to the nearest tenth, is 3.2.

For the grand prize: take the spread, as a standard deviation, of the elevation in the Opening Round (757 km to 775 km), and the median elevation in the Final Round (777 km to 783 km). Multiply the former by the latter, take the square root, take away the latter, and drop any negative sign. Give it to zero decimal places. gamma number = 104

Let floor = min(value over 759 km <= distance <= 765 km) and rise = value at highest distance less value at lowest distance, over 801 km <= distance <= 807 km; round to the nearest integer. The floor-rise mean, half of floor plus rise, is 65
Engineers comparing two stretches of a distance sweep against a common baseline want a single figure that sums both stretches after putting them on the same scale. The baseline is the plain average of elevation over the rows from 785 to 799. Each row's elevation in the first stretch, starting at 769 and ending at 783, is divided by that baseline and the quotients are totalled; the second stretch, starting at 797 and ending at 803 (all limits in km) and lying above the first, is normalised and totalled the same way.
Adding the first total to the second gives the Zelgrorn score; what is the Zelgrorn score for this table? 10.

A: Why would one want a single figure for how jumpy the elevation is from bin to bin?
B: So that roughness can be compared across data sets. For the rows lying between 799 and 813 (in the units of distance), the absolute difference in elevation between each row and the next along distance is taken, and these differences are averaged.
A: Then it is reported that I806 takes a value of 4.0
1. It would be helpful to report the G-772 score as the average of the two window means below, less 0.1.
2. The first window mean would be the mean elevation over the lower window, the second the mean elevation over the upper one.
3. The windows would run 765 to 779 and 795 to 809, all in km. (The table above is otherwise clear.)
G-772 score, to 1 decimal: 128.3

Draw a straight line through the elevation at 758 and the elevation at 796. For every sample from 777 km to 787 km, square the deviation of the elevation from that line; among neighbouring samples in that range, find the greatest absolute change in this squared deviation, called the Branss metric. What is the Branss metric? 72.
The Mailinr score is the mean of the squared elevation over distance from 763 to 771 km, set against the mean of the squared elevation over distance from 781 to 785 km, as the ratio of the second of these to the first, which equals 1.03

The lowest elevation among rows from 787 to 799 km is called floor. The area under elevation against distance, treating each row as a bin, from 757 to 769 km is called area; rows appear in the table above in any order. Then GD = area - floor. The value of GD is 1401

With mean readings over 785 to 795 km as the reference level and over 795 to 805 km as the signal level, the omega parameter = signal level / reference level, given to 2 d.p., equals 0.99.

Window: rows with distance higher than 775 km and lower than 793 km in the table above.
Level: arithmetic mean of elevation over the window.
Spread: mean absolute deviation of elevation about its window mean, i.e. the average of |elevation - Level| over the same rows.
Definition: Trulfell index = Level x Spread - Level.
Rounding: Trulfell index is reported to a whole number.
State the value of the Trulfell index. 186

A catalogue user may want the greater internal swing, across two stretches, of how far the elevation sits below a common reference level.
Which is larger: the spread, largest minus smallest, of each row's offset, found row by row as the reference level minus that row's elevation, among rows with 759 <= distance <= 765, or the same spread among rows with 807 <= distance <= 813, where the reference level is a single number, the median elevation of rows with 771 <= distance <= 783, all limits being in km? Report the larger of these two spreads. 11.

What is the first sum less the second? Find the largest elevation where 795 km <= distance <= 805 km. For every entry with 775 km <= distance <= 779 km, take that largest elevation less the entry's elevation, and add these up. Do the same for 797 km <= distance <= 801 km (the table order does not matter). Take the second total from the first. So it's 1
